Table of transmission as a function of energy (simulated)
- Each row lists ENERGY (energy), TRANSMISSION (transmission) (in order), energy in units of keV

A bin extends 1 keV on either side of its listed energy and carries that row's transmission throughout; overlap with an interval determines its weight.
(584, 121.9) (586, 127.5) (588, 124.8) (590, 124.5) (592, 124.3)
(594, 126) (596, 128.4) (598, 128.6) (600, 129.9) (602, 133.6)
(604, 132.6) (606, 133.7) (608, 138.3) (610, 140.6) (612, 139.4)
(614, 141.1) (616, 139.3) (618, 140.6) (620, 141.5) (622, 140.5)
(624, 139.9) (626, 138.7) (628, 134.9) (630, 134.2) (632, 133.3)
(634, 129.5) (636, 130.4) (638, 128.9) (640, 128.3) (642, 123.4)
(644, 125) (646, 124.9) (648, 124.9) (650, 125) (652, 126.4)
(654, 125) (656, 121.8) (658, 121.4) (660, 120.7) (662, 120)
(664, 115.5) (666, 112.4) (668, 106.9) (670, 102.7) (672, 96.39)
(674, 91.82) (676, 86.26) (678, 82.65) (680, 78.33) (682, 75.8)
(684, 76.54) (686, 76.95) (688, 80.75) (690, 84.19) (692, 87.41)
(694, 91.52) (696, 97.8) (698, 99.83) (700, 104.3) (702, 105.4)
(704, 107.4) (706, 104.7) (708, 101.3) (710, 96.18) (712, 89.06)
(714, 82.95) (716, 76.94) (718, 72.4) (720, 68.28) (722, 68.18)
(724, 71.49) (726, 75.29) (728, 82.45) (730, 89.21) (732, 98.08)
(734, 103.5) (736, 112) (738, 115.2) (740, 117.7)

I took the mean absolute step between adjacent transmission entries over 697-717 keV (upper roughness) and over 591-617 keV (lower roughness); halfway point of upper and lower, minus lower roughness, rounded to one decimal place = 1.2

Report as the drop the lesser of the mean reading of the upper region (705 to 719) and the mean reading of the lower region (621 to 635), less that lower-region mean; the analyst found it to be -47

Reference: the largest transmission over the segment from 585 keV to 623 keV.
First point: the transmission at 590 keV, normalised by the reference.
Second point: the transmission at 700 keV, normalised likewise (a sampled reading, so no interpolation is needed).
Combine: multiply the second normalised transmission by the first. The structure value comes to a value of 0.65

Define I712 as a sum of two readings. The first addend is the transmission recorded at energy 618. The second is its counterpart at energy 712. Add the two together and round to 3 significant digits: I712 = 230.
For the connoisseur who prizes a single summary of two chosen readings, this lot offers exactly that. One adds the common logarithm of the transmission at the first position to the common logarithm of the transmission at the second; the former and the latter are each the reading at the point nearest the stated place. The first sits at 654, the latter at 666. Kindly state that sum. 4.15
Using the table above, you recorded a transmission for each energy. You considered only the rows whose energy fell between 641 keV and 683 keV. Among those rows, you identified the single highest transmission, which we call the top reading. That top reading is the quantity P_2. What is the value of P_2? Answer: 126.4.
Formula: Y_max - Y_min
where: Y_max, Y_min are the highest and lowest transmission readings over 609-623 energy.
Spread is 2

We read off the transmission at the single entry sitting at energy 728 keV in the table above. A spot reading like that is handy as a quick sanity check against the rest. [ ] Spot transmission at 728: 82.45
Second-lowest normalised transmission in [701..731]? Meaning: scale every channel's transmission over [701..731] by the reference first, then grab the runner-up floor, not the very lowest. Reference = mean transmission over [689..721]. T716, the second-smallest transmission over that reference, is 0.74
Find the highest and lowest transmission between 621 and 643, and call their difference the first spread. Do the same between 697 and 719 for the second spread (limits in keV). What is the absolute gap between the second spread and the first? 18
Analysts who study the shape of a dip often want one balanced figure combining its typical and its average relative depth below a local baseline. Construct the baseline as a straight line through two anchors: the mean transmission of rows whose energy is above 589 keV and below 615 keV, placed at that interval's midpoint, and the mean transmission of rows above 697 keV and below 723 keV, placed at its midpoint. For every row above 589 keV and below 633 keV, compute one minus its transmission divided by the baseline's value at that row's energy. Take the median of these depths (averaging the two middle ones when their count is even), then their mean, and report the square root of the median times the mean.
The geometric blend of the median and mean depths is 0.06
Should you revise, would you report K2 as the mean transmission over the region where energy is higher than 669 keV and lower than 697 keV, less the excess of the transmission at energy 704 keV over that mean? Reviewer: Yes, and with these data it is 65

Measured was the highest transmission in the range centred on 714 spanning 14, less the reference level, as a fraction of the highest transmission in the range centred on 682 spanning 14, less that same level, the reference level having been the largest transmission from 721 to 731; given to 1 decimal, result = -4.1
